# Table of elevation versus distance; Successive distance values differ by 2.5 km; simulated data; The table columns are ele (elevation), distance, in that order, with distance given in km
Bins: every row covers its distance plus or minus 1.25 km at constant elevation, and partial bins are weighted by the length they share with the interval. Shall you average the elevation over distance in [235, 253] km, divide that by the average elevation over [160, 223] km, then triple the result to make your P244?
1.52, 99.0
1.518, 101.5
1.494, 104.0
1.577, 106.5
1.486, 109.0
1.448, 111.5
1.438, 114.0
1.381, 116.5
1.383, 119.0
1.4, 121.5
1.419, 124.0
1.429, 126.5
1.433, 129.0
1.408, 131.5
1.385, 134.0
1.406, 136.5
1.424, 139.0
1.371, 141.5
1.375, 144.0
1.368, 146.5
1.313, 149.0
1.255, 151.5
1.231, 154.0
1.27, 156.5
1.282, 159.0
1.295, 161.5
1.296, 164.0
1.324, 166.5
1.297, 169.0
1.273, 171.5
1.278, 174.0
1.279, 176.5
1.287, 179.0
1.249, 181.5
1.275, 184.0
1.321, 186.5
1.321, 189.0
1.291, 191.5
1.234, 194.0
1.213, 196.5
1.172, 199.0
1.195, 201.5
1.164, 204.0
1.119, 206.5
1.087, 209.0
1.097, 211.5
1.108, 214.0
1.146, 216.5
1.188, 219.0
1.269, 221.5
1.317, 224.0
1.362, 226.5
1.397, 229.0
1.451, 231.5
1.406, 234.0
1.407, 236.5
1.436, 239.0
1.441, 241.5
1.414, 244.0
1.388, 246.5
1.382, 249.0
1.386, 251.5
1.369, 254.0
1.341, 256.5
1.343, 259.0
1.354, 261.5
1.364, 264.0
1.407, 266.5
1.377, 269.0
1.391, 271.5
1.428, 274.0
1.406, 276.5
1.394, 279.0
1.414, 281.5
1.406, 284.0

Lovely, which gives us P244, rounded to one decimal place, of 3.4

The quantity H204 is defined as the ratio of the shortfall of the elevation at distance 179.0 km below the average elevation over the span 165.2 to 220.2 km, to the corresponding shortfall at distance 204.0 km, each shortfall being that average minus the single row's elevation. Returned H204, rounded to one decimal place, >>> -1.1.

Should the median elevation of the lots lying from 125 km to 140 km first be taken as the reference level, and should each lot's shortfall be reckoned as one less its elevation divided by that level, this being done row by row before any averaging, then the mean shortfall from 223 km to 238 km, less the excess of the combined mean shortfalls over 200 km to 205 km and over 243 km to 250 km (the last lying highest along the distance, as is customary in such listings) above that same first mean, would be -0.15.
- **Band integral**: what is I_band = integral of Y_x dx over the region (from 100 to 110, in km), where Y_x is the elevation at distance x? 15.2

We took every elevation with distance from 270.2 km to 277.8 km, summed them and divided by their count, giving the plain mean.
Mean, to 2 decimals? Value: 1.41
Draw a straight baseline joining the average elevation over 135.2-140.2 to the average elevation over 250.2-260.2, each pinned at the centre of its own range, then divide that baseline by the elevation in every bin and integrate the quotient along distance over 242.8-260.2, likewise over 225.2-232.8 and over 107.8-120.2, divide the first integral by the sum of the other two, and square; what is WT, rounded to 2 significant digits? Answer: 0.76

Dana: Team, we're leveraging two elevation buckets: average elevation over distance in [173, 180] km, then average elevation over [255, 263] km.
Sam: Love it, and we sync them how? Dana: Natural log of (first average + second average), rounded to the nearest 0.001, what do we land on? 0.966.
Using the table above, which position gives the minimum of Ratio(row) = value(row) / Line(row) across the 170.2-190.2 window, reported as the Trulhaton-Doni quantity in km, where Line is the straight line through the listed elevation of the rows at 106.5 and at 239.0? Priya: 181.5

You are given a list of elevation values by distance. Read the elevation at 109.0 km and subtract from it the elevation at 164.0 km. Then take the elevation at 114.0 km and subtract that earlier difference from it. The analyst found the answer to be 1.25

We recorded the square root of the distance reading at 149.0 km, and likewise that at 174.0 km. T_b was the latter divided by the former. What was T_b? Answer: 0.99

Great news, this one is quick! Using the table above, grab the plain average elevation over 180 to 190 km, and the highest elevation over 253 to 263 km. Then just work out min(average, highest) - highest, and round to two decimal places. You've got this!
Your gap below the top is -0.08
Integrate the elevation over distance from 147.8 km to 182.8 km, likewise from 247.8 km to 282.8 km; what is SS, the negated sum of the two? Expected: -93.2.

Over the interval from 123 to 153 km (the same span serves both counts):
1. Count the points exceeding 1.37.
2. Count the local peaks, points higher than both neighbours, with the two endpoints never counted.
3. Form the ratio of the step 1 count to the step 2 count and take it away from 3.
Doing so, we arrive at 0.0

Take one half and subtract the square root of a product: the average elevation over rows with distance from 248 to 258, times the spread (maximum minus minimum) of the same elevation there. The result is 0.25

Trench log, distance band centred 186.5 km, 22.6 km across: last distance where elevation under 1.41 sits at 196.5 km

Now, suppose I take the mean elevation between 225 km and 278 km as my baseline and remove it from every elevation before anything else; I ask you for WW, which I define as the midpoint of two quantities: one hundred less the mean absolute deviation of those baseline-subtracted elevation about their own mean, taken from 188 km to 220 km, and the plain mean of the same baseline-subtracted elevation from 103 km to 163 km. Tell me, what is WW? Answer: 49.97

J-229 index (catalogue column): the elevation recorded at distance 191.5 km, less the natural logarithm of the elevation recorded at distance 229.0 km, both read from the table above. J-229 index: 0.96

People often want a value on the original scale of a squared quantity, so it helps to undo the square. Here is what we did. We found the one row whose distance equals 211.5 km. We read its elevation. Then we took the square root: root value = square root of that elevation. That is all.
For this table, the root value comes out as 1.05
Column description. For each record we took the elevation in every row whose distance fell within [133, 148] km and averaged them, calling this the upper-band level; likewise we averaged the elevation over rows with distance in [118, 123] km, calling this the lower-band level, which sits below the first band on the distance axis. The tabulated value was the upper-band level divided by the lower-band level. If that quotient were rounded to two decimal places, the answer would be 1.00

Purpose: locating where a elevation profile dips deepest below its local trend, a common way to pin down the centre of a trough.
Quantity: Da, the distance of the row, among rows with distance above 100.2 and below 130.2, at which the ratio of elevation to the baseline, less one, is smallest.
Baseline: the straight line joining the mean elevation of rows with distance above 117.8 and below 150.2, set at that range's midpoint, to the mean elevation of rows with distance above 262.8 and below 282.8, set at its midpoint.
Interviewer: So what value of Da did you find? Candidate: 116.5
